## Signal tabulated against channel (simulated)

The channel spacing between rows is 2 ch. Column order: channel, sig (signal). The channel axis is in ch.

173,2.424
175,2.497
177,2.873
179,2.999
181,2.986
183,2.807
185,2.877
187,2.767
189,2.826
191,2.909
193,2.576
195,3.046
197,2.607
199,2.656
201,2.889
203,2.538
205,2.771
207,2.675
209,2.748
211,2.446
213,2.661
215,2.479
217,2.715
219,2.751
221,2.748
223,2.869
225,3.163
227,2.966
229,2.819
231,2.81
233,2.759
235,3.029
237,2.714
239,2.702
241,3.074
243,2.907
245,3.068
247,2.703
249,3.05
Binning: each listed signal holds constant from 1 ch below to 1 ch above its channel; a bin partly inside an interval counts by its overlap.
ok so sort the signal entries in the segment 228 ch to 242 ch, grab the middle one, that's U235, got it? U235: 2.81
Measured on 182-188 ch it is 2.81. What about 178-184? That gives 2.99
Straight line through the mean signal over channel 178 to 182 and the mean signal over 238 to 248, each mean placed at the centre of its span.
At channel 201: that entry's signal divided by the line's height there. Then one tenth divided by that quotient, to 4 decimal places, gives 0.1024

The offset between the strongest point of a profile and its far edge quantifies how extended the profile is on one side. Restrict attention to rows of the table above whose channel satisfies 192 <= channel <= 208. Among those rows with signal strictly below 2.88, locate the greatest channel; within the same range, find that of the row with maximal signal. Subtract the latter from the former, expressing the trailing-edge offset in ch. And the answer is 12 ch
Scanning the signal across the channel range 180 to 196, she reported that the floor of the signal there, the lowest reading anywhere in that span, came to 2.576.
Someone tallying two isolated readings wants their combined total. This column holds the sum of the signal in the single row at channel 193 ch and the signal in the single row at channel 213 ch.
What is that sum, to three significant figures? 5.24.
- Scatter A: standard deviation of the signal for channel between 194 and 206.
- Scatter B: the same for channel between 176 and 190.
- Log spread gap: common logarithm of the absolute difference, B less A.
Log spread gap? -1.0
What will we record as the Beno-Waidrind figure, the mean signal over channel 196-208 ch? 2.69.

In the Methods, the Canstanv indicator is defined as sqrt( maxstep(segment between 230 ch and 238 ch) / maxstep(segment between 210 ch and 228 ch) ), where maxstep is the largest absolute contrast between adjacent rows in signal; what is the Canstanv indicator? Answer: 1.04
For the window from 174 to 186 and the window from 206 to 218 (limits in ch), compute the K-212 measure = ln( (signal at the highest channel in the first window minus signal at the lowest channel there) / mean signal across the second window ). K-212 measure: -1.9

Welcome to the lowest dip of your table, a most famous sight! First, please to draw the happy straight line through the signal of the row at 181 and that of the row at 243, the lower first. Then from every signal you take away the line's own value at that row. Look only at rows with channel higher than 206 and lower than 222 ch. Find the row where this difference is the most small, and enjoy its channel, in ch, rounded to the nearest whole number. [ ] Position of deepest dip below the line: 211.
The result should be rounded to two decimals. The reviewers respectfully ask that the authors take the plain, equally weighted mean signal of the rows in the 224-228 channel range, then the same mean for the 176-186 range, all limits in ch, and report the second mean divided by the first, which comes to 0.95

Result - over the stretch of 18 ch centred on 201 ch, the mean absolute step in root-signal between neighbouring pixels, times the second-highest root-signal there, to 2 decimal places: 0.12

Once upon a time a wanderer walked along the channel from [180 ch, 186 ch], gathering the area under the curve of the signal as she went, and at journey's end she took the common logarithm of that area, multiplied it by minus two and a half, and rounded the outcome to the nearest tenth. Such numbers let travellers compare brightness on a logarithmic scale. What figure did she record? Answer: -3.1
